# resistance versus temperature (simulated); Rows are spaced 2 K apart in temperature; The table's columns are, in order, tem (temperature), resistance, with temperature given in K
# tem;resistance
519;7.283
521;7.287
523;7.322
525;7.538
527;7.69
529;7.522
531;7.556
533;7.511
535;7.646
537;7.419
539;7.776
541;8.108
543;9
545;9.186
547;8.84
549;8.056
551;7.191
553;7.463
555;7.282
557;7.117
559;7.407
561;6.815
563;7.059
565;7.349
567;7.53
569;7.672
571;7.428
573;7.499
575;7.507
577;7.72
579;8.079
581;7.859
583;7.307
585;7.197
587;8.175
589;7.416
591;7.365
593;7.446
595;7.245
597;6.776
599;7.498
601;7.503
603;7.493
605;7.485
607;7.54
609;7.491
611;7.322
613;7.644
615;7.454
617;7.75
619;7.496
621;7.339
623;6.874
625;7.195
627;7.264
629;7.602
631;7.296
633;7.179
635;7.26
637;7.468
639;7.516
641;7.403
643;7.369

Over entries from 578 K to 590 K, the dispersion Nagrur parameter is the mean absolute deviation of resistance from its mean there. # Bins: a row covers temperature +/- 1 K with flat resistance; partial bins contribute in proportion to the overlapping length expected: 0.37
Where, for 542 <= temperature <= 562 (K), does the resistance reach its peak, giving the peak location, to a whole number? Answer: 545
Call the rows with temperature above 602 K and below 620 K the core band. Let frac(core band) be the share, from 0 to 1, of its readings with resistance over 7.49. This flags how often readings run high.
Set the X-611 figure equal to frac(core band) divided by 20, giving 0.033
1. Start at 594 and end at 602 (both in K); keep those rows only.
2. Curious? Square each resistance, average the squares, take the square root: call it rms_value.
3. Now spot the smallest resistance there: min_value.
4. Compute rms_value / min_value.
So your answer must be 1.07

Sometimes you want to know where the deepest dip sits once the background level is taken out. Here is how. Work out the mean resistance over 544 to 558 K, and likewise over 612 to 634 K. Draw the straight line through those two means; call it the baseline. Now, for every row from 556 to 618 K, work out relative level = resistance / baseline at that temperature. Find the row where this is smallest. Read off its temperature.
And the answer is 561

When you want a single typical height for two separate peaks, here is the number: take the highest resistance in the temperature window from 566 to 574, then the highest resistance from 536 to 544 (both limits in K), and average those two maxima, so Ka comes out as 8.34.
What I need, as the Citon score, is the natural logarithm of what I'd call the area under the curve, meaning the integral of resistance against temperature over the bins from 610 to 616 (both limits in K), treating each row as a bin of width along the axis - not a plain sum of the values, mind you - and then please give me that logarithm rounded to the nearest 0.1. 3.8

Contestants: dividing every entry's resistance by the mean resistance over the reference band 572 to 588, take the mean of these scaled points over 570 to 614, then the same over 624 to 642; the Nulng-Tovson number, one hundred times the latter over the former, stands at 98.1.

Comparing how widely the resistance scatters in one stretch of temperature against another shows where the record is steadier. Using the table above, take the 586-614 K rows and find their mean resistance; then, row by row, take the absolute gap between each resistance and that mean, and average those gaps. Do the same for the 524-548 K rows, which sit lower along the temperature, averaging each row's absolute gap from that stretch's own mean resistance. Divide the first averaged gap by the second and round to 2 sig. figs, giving 0.31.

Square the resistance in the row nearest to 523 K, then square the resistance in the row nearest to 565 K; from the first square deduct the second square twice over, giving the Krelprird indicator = -54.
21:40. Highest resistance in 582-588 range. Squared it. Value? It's 67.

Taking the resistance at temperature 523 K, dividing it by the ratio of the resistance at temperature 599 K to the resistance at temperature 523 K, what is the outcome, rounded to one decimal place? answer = 7.2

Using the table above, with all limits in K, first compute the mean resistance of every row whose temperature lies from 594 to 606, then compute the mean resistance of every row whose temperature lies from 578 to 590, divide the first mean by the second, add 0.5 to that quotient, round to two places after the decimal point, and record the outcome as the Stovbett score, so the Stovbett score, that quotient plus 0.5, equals 1.46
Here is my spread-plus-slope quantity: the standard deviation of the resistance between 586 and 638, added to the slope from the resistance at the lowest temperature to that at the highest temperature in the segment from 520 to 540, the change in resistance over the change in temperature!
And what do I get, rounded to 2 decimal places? 0.29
